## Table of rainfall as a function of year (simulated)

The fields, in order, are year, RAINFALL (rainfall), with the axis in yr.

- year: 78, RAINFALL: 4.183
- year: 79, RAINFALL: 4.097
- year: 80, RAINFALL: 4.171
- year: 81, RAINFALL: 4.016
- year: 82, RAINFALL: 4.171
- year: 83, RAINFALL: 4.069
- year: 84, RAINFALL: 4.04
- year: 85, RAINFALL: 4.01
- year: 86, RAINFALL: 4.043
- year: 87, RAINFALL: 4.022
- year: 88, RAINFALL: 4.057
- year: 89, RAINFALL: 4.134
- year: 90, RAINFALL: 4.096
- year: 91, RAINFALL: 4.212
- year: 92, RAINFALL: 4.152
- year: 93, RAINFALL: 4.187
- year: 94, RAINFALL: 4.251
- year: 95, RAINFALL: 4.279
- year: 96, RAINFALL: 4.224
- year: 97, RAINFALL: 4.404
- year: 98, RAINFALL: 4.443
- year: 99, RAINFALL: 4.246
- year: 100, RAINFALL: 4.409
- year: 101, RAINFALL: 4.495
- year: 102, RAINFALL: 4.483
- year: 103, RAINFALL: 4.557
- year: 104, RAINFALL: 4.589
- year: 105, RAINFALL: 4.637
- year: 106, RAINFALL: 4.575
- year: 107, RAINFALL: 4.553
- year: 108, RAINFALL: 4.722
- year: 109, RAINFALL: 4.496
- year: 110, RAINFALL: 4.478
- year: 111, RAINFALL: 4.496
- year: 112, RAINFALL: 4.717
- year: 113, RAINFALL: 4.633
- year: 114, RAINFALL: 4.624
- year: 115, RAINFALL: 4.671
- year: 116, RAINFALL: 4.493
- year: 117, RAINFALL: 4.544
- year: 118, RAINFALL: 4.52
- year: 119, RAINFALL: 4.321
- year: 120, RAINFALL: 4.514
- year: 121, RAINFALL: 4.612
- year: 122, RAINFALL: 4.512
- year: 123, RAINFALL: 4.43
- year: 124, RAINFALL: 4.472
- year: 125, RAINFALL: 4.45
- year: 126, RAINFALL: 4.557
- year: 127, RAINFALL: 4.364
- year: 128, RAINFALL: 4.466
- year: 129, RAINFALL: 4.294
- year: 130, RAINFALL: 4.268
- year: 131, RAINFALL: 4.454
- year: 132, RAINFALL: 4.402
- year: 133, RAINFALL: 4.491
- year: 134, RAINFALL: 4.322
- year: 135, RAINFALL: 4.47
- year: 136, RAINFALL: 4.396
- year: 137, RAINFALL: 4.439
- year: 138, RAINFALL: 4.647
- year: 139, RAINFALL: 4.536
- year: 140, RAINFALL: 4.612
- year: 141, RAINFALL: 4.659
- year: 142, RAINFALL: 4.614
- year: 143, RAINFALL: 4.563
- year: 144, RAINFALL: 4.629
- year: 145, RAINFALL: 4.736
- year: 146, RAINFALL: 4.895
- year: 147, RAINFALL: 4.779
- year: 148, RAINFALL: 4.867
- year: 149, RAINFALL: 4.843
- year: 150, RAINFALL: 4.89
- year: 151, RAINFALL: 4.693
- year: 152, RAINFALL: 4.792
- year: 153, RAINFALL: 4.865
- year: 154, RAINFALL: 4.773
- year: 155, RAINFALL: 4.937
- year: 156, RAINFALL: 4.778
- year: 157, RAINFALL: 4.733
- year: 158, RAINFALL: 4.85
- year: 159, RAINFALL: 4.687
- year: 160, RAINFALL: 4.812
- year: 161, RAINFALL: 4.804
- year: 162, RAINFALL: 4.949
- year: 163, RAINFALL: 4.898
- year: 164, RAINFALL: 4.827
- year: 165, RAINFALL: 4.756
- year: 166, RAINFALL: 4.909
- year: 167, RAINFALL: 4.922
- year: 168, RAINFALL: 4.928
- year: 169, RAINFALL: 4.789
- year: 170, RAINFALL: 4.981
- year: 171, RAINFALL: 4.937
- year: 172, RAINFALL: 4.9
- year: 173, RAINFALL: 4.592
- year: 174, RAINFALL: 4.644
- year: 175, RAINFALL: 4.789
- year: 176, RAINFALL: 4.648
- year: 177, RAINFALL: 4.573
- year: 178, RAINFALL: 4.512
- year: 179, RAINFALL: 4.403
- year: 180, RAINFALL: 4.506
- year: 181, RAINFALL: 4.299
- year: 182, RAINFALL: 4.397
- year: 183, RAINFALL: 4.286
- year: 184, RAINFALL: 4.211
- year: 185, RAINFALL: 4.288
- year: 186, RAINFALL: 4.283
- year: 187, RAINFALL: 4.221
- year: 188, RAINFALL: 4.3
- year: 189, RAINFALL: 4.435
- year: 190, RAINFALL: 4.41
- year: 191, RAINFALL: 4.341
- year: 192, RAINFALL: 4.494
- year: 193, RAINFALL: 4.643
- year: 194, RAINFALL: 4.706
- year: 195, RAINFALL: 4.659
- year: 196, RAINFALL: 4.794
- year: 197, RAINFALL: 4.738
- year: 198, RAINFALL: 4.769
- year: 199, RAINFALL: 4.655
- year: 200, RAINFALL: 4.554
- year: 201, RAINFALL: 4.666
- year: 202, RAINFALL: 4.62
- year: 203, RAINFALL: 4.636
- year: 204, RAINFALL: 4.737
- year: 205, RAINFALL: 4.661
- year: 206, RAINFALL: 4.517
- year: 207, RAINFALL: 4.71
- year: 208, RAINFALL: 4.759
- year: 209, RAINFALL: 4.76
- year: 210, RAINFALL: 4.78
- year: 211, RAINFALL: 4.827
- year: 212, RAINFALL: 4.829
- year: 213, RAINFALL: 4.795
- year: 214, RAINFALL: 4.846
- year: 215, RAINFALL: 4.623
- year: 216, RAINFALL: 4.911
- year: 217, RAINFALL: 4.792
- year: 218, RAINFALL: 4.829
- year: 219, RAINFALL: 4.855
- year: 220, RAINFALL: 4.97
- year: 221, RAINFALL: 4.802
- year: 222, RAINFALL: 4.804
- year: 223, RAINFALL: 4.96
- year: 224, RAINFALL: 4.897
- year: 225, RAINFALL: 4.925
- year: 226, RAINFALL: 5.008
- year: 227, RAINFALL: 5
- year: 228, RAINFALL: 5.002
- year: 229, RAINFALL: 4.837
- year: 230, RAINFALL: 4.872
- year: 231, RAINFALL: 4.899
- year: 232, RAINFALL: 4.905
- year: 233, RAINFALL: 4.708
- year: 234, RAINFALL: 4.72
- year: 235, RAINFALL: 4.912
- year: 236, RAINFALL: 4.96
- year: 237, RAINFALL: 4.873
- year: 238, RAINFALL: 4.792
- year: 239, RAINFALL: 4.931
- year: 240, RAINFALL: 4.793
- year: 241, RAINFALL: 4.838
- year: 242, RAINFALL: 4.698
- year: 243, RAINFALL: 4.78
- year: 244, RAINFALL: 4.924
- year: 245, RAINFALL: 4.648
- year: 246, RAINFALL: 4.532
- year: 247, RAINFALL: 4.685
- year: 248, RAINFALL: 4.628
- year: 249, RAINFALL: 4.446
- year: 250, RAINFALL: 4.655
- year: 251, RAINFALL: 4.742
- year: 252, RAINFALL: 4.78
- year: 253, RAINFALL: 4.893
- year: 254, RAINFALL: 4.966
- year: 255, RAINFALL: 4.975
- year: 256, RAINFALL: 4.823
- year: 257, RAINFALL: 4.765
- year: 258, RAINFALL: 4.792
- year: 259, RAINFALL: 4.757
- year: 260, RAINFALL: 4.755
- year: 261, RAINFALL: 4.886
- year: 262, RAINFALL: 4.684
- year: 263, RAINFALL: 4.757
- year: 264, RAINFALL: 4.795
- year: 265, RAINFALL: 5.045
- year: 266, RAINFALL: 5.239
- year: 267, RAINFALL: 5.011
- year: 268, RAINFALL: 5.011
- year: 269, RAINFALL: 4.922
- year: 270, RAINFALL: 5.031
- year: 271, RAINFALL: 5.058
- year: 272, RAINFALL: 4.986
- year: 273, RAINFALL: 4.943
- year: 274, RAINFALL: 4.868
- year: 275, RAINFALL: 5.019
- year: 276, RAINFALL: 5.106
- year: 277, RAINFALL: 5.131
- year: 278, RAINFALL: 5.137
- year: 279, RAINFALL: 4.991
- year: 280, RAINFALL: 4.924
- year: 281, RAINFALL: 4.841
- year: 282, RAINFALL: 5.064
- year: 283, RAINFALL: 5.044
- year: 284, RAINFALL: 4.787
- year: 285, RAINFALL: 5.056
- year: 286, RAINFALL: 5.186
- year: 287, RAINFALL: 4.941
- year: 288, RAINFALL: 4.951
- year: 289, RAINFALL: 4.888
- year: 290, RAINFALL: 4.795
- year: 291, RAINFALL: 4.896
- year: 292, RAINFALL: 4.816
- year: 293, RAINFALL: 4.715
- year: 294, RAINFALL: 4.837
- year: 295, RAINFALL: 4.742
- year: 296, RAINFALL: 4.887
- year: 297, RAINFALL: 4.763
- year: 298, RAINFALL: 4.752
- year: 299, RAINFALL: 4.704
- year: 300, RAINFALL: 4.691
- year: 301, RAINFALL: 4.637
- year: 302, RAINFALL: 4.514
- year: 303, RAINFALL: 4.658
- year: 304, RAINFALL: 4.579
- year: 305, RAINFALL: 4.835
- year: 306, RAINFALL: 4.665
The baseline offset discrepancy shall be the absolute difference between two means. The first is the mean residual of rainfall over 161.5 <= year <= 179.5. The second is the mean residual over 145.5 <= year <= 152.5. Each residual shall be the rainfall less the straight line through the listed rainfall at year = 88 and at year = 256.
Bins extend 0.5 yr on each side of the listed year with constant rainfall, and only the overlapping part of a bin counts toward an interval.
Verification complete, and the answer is 0.15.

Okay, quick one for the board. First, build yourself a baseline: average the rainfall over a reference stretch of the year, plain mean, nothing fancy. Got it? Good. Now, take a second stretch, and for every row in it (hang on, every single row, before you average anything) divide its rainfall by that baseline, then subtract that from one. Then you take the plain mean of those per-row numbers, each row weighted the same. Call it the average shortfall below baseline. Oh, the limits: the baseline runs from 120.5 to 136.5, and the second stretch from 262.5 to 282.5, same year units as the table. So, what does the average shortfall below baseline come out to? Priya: -0.13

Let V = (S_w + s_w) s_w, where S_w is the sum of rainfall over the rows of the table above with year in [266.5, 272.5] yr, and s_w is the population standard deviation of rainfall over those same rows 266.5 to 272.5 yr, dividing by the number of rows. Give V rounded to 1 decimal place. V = 1.3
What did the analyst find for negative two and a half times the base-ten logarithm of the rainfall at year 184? -1.56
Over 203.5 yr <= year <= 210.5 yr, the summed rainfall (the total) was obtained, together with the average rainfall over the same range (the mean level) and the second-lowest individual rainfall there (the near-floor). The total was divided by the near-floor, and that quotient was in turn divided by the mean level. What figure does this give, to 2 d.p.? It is 1.50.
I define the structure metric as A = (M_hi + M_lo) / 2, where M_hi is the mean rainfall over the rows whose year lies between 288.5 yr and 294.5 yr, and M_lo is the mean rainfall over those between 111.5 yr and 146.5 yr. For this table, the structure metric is 4.67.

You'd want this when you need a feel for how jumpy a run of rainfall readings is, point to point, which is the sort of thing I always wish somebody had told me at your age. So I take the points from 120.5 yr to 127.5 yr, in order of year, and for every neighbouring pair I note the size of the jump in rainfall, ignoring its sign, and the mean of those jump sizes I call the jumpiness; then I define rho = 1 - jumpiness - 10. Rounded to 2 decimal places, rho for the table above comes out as -9.09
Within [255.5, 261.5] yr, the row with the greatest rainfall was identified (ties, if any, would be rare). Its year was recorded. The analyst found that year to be 261 yr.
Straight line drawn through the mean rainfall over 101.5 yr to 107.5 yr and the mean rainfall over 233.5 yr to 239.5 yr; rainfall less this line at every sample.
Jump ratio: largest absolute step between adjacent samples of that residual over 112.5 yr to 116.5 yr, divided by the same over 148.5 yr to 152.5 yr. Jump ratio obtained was 0.9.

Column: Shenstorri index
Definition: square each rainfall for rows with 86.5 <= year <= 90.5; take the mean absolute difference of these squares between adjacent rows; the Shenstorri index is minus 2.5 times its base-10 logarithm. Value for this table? 1.0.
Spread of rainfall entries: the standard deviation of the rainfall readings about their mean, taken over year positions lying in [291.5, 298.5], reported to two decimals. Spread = 0.06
